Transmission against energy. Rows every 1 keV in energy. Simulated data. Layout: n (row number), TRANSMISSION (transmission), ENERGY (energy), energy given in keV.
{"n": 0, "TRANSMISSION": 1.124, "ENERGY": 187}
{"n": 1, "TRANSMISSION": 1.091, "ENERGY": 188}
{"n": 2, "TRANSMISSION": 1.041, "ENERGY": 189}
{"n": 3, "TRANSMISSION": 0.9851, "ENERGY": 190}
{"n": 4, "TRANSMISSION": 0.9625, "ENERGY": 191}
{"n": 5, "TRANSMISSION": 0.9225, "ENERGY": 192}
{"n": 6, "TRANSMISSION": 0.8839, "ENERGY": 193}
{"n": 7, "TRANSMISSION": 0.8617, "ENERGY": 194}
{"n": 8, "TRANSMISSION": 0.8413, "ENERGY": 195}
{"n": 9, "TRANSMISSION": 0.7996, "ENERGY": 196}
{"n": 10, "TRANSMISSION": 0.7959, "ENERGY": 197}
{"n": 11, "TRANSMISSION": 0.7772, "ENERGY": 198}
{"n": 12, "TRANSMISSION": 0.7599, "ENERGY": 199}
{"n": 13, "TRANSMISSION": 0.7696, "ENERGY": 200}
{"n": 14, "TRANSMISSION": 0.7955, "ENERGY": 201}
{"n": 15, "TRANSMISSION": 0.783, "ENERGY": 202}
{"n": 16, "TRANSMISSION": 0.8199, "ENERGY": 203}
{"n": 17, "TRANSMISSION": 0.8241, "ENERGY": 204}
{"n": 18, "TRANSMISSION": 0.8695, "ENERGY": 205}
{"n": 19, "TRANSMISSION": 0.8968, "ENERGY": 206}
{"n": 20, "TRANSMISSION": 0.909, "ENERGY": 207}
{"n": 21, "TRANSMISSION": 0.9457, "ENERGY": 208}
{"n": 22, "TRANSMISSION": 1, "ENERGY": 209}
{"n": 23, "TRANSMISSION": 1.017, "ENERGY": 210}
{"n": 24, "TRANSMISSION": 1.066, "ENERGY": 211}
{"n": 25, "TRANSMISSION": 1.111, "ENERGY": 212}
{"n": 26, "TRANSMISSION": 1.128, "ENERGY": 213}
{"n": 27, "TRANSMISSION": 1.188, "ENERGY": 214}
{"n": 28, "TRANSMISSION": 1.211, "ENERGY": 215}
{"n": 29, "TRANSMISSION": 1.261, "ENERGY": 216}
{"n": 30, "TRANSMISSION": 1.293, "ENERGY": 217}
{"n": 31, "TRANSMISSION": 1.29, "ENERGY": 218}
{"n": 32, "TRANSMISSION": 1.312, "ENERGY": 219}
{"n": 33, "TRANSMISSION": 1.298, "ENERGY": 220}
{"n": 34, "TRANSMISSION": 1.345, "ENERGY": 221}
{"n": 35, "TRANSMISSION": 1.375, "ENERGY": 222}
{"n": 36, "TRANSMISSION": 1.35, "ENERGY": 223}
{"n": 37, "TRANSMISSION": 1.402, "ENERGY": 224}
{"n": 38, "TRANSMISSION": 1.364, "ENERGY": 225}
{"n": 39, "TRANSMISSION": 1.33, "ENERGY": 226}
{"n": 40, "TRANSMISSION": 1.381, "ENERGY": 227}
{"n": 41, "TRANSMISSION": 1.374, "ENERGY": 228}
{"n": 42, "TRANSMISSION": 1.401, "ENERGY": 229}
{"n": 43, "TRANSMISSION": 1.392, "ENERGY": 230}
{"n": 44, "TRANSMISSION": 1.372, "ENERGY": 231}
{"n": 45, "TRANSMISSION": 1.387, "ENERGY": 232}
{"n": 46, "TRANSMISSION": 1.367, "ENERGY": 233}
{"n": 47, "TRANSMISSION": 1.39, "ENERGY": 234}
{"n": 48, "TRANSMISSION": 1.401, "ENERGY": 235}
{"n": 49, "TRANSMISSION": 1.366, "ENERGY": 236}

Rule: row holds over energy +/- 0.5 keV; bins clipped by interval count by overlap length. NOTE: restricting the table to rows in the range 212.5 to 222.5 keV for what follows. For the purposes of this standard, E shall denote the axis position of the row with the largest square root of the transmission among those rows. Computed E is 222 keV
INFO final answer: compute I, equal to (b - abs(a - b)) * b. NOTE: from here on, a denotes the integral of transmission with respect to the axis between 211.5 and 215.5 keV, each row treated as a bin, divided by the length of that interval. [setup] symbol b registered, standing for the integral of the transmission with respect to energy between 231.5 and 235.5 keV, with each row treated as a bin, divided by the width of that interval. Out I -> 1.61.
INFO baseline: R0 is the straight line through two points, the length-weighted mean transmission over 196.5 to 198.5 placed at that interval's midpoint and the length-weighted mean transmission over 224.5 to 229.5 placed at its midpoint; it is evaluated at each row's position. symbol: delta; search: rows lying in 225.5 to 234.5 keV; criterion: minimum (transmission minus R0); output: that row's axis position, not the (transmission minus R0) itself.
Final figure 233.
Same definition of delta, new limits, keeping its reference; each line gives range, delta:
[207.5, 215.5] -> 208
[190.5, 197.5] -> 197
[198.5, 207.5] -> 202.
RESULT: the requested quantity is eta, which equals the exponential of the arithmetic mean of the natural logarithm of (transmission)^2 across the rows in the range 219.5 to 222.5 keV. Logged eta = 1.8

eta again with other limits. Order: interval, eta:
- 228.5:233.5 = 1.9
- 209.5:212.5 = 1.1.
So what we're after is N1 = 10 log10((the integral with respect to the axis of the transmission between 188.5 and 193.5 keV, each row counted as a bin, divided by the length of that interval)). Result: -0.2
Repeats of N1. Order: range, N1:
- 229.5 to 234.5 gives 1.4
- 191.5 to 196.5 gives -0.6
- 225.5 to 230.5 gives 1.4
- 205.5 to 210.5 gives -0.2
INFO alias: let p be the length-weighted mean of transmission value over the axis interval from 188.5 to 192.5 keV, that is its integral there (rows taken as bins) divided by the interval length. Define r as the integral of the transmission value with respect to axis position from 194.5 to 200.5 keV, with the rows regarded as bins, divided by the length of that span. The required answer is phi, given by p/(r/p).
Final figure 1.21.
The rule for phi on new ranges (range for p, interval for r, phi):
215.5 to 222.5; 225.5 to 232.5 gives 1.25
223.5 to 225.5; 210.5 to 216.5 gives 1.65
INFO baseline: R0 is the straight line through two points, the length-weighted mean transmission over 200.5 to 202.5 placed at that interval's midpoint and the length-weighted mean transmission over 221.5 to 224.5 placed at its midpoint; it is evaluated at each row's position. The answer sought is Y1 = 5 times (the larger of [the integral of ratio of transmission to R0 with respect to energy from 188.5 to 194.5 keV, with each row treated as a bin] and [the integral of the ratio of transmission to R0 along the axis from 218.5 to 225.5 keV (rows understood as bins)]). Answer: 56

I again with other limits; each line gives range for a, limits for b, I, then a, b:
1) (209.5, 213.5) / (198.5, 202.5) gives 0.37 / 1.1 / 0.78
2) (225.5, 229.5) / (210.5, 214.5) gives 0.98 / 1.4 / 1.12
